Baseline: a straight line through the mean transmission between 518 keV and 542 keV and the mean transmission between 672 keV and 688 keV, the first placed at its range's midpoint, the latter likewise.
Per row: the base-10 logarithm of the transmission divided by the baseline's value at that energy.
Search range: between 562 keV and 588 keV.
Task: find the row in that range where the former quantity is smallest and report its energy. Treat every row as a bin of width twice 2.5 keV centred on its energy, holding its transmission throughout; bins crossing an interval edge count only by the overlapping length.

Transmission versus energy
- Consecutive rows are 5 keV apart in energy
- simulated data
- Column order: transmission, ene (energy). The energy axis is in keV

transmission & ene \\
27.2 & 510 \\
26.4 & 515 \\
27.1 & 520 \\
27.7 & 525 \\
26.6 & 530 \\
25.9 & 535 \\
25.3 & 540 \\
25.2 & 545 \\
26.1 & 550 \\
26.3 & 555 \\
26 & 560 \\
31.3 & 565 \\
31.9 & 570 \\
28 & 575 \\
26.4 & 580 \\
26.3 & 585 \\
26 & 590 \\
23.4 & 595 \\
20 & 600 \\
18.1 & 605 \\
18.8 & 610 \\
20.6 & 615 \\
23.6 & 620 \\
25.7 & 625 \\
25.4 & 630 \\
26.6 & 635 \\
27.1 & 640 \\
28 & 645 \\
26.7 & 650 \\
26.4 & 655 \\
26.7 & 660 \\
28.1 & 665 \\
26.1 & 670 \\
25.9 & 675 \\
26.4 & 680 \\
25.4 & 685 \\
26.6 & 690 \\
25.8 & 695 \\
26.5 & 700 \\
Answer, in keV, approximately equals 585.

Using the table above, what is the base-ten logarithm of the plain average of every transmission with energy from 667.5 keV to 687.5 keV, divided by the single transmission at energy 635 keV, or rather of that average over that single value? -0.011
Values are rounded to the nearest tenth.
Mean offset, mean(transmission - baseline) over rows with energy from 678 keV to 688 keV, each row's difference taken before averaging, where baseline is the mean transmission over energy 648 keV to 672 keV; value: -0.9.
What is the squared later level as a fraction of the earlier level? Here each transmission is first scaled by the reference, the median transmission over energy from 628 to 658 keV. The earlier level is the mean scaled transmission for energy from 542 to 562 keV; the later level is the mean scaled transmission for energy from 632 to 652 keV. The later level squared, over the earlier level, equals 1.06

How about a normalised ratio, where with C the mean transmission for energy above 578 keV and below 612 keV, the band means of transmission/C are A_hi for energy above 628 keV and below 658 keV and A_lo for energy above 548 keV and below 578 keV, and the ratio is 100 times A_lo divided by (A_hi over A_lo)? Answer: 132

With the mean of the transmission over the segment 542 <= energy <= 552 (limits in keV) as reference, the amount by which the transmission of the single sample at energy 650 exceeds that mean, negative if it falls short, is 1.1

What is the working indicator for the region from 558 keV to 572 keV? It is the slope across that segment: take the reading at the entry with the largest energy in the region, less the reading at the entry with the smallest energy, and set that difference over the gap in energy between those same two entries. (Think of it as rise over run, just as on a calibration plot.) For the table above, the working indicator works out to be 0.59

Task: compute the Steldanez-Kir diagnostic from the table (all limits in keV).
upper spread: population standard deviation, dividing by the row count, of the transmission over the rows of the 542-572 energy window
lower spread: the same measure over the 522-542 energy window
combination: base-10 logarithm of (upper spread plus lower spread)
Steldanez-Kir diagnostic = 0.557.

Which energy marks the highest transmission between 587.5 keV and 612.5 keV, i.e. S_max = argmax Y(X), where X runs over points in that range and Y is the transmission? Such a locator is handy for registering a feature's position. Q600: 590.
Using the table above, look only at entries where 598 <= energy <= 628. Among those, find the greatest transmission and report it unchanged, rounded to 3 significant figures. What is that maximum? 25.7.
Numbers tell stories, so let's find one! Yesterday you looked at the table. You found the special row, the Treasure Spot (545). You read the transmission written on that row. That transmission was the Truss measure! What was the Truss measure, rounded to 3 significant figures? 25.2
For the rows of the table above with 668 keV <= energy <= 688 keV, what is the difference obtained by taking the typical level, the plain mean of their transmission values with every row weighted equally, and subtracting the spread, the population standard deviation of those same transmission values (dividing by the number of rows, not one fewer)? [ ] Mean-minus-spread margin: 25.6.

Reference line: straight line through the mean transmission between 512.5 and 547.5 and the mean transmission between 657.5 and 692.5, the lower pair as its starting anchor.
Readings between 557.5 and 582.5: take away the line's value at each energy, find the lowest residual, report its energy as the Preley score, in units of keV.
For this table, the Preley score 560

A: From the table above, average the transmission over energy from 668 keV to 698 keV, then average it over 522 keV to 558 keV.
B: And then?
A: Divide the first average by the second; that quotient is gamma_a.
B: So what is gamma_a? 1.00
